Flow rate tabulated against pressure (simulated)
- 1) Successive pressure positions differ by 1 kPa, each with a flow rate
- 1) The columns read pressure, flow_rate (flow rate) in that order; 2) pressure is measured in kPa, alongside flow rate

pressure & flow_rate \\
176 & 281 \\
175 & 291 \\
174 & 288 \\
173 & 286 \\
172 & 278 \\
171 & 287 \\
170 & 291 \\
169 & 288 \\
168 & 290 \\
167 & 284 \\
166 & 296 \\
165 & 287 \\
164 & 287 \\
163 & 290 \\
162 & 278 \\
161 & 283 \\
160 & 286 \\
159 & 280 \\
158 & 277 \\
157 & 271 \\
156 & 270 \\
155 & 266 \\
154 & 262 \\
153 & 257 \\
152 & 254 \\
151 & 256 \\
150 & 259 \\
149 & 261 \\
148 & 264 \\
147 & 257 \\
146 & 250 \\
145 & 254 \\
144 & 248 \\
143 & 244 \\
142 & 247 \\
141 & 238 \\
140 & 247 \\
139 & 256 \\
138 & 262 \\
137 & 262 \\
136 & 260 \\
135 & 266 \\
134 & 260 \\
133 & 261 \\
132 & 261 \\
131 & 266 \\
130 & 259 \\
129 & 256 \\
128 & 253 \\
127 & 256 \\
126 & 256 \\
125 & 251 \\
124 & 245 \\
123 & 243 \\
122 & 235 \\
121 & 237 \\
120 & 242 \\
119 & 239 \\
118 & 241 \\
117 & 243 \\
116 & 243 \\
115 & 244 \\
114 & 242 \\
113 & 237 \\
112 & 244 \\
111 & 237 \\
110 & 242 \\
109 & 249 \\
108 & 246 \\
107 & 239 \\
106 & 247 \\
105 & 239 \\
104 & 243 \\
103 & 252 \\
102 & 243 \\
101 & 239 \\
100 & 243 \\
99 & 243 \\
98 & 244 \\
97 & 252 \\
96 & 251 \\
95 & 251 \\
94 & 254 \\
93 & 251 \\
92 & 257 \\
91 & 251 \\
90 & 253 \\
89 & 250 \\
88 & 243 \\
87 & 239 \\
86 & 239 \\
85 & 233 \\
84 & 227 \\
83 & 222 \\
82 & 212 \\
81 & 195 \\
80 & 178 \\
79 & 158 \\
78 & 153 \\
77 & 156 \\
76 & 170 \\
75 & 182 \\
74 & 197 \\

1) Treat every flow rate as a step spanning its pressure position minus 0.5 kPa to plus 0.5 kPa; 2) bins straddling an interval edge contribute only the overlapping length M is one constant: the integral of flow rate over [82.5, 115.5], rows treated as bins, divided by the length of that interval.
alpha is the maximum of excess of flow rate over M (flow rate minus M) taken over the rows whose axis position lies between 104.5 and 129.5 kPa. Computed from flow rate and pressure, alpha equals 12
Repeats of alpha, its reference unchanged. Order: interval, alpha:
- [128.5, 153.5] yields 22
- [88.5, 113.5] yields 13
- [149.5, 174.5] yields 52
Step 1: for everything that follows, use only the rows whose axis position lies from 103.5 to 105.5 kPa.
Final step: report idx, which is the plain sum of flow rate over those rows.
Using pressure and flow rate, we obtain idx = 482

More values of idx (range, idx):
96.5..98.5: 496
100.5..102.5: 482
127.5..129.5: 509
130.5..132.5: 527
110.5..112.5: 481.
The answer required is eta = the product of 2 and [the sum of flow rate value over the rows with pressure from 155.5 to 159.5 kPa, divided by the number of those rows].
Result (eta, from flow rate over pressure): 549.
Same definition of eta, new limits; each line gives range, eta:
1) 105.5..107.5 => 486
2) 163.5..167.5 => 577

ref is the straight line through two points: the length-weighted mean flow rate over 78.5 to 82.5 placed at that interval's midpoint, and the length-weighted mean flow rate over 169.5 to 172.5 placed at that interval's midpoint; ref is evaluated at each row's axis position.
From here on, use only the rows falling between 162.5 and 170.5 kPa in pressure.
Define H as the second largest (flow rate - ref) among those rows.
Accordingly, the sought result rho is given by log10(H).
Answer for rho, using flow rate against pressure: 1.1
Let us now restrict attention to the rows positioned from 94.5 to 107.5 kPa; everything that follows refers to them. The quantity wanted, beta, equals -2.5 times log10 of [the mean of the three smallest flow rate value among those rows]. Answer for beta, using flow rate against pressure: -5.95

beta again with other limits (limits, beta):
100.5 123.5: -5.93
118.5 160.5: -5.94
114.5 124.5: -5.94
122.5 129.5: -5.98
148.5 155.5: -6.02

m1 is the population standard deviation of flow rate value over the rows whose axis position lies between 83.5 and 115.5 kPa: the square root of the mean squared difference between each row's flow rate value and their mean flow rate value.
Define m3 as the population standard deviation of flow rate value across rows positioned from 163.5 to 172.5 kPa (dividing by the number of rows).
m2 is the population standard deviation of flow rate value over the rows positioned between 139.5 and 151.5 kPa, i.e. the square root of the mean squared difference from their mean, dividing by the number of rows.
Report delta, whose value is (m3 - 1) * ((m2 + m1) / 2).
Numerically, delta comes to 25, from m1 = 7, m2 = 7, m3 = 5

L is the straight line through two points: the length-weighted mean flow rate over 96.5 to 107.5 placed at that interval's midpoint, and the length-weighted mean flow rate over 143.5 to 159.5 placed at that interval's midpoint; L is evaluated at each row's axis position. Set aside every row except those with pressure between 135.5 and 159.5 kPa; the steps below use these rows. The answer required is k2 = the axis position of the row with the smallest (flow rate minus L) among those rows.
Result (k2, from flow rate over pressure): 141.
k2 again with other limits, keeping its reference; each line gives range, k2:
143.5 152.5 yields 144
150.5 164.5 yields 152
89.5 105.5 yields 105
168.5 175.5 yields 172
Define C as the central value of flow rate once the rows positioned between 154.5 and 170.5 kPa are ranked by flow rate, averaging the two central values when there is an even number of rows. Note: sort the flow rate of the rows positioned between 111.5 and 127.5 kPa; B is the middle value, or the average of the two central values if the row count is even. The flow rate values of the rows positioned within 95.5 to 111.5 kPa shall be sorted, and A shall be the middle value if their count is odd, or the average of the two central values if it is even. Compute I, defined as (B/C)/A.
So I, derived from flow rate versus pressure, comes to 0.0035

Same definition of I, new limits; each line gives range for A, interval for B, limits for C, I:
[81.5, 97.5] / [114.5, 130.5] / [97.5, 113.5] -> 0.0040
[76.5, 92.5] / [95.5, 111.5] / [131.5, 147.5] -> 0.0041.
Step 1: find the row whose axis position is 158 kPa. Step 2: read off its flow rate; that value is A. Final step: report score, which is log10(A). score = 2.44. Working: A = 277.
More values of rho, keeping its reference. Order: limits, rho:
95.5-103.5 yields 1.7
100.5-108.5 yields 1.5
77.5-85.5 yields 1.6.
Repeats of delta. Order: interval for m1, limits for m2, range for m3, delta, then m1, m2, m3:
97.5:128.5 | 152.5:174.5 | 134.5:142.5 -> 62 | 5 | 10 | 9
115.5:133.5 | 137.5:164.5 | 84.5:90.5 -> 68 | 9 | 14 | 7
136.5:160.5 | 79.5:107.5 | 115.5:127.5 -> 80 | 11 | 18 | 7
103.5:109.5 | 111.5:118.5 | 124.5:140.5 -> 12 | 4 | 2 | 5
